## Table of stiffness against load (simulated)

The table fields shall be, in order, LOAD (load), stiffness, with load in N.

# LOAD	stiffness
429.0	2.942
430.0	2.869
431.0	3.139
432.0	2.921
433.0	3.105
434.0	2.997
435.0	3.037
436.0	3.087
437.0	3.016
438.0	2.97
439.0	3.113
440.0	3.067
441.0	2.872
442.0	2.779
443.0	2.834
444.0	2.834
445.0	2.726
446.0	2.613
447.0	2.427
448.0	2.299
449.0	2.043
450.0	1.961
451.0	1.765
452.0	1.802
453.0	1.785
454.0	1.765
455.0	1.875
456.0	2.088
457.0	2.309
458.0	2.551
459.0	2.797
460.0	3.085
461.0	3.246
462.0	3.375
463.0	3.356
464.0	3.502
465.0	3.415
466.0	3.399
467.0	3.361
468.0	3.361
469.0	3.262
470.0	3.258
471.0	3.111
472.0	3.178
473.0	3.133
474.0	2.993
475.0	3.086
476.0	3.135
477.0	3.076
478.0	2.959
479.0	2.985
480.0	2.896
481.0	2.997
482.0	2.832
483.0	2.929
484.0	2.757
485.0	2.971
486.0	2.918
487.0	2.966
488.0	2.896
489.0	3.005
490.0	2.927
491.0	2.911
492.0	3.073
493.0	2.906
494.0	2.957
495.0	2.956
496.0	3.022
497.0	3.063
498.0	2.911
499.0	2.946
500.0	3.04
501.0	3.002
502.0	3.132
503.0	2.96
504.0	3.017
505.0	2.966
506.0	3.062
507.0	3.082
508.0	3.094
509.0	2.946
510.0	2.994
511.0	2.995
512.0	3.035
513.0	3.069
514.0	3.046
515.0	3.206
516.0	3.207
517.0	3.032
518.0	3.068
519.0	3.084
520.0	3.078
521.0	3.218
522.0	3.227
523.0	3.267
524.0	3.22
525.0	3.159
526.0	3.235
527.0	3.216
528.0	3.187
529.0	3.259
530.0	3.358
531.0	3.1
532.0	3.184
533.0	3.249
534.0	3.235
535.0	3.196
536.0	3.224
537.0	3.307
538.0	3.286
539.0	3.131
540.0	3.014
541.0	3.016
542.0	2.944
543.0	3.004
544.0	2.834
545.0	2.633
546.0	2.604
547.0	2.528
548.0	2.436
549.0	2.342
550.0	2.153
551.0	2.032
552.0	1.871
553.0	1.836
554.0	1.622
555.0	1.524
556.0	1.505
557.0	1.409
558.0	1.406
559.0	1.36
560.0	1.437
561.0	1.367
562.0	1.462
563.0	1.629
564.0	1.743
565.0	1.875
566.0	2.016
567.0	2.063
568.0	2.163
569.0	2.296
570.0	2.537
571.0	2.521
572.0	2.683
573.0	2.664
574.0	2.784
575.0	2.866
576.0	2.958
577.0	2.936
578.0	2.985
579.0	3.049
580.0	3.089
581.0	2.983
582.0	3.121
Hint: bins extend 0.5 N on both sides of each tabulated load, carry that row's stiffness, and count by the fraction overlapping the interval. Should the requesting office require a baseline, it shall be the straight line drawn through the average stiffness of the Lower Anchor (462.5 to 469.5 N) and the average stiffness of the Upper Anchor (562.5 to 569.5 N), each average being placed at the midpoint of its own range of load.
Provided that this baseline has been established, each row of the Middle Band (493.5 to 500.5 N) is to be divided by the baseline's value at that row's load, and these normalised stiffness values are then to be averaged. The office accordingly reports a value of 1.01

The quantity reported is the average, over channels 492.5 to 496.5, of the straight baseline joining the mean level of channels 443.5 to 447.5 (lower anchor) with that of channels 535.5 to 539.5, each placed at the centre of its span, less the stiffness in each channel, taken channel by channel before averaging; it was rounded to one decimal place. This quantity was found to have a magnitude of 0.0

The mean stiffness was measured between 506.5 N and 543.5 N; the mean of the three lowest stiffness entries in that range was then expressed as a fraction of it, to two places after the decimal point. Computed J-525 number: 0.94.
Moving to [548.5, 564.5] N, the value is 0.83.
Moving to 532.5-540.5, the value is 0.97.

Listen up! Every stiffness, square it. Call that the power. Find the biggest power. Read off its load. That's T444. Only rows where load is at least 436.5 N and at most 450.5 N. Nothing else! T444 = 439.0 N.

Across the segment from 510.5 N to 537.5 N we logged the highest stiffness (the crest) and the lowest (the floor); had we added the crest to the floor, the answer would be 6.4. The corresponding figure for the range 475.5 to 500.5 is 5.9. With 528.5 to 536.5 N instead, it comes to 6.5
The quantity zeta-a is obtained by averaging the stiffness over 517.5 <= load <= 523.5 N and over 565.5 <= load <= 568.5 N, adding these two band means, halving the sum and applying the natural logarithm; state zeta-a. 1.0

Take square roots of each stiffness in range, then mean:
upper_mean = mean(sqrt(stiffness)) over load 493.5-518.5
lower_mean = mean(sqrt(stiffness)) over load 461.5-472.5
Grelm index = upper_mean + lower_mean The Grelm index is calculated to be 3.56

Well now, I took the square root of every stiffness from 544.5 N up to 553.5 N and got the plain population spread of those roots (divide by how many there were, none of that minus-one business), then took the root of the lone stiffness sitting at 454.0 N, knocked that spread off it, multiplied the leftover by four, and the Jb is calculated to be 4.9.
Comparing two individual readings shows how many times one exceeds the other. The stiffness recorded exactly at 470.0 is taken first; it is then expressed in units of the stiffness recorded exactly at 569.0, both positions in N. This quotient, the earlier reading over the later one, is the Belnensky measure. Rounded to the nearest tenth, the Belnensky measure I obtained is 1.4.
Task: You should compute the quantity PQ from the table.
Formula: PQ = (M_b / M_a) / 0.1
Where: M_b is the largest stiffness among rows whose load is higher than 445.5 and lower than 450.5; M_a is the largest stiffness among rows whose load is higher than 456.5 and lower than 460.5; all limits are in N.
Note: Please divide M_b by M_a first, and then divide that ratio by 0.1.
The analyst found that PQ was 8.5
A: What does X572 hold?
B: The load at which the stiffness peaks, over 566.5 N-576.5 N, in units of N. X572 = 576.0 N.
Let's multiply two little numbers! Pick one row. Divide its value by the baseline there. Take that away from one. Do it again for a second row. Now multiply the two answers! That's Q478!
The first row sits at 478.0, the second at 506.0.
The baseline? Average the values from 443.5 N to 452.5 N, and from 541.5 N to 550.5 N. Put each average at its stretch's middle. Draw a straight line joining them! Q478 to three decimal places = 0.058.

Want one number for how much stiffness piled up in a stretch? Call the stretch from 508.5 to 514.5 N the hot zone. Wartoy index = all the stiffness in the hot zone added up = 18.1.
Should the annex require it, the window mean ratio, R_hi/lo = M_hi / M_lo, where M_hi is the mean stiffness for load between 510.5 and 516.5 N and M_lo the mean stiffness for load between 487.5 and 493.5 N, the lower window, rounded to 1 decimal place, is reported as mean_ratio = 1.0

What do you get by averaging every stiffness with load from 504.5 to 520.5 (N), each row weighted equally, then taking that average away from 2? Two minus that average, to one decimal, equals -1.1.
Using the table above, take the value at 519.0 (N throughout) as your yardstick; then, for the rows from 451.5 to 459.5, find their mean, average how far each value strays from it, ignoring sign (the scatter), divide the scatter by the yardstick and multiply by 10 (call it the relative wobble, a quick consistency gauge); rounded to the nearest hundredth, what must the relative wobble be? 1.05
